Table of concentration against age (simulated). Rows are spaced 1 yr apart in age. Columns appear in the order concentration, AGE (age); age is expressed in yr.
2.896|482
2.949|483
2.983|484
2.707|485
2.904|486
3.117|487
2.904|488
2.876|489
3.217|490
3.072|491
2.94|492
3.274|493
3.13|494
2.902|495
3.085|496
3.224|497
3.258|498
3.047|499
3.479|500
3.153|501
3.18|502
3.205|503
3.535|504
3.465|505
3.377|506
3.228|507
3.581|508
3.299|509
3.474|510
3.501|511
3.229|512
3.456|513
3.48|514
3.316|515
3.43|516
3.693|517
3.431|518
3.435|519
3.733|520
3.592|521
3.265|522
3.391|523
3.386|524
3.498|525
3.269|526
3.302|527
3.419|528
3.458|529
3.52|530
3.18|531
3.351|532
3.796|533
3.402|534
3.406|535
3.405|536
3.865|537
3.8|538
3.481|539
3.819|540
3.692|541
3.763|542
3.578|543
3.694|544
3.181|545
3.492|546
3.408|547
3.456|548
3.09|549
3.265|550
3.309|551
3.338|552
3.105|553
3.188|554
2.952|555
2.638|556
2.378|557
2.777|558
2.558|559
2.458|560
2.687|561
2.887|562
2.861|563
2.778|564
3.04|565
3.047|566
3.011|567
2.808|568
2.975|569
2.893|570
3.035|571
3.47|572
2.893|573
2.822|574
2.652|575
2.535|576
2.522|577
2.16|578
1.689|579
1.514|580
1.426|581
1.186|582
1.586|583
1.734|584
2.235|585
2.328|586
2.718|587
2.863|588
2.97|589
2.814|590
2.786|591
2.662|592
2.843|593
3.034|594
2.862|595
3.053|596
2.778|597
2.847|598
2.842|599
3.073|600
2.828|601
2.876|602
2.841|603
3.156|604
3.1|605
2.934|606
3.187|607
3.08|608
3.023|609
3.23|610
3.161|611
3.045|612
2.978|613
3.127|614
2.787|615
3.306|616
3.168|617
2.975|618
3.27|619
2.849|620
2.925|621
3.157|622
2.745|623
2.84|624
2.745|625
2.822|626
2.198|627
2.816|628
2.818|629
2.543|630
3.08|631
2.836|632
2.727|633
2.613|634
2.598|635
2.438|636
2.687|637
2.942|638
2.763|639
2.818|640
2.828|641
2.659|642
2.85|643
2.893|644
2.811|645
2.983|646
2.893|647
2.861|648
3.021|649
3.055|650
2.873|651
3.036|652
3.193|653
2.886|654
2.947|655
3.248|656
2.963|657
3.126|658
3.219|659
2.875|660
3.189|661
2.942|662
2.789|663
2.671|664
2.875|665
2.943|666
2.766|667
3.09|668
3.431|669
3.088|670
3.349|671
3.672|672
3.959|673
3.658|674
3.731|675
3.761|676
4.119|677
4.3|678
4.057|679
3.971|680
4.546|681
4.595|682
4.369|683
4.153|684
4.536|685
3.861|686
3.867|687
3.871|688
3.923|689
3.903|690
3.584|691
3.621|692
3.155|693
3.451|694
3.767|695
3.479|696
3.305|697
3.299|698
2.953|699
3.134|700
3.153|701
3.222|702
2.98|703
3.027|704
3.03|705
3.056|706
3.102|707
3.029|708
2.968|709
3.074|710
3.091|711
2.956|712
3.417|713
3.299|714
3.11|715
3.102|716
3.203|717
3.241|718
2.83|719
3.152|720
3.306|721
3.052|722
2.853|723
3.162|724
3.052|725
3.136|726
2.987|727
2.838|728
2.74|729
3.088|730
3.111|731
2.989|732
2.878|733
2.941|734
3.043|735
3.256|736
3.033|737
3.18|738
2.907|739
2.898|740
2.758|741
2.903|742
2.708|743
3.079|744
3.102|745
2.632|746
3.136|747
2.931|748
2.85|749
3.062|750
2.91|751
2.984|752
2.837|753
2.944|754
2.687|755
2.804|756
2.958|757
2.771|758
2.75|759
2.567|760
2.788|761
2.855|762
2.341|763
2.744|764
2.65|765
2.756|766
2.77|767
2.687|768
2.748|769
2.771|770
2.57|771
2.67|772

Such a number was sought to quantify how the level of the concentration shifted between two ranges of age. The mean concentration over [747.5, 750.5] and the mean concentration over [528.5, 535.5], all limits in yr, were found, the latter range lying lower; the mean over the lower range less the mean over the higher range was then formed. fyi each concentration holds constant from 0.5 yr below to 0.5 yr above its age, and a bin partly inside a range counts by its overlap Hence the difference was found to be 0.5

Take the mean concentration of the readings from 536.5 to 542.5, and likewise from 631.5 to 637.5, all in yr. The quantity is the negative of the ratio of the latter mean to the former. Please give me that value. -0.71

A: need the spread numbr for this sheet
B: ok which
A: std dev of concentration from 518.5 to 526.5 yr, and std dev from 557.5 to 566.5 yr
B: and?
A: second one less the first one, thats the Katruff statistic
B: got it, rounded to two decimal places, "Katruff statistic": 0.04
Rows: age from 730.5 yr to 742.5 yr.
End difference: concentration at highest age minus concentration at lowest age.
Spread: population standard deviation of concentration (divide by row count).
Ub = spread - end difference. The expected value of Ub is 0.34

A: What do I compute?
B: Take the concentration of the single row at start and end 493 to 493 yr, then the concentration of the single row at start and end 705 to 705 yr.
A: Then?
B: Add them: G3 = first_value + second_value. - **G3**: 6.30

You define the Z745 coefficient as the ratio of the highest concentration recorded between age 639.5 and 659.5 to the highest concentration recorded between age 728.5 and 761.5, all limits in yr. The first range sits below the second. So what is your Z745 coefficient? 1.00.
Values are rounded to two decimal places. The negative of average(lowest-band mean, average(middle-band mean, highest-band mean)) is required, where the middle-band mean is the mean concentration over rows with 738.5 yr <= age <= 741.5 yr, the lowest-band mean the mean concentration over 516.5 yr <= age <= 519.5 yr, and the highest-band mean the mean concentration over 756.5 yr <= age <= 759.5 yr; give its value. -3.18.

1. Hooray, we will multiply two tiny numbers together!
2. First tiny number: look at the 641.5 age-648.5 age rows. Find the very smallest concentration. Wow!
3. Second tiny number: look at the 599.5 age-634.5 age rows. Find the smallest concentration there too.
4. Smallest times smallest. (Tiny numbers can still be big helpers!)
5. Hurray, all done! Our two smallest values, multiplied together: 5.8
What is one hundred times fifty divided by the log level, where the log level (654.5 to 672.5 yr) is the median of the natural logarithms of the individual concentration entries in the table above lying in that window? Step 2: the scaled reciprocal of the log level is 4517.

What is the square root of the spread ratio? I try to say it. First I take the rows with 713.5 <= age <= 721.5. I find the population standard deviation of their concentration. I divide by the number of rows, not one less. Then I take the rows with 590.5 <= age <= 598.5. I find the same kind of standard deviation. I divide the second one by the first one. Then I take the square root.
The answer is 0.92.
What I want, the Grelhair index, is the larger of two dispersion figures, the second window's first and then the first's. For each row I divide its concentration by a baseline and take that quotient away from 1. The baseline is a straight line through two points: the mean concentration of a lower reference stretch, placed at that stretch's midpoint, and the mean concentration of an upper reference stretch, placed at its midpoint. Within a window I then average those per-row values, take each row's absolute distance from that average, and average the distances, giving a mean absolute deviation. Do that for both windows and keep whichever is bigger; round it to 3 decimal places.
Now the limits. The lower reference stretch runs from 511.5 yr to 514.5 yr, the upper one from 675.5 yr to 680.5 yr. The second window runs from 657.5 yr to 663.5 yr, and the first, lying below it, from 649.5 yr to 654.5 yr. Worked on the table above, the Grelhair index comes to 0.040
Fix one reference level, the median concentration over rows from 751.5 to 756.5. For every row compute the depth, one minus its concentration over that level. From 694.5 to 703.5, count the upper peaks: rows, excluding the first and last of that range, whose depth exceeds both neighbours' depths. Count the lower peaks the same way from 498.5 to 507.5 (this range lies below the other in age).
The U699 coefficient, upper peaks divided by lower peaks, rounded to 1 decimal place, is 1.0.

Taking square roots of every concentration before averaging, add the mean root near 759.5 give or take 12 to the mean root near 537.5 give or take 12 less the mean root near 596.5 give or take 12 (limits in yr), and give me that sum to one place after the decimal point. 1.8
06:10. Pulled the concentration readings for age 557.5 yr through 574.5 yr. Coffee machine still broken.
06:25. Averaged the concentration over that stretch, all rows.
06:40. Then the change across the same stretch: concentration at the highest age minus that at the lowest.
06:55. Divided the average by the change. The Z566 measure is 64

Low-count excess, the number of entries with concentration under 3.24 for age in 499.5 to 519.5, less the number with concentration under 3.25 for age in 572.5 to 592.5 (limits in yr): -15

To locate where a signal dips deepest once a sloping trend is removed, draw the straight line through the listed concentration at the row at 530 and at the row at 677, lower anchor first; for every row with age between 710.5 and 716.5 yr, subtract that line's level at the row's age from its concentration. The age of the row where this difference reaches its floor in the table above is 712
